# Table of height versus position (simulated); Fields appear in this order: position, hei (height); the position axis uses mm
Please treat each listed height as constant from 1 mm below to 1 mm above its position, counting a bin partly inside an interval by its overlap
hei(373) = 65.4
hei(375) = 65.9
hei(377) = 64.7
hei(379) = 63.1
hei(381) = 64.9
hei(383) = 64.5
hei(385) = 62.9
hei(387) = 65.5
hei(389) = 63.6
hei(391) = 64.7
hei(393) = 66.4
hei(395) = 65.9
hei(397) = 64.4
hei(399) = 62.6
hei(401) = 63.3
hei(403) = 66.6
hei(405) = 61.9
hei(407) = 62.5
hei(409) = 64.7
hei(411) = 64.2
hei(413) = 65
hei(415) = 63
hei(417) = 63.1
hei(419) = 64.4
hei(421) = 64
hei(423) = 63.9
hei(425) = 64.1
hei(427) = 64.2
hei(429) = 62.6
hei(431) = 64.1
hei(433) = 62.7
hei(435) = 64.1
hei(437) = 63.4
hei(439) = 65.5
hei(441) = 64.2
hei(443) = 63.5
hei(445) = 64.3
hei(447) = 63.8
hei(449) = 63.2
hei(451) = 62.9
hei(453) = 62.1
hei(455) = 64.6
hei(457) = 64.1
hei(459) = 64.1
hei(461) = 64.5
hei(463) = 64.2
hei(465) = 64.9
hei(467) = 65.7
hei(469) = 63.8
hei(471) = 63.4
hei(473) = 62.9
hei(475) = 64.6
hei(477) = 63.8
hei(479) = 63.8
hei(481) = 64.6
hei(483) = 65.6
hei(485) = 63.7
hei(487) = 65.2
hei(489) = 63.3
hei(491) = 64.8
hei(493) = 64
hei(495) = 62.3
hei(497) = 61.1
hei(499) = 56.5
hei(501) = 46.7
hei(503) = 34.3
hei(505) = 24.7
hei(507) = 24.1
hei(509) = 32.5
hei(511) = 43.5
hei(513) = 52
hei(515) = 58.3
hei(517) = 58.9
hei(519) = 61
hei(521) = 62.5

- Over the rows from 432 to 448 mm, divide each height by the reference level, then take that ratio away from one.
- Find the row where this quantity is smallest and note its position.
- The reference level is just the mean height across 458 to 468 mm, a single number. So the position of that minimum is 439 mm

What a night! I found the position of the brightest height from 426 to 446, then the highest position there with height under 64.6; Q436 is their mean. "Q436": 442 mm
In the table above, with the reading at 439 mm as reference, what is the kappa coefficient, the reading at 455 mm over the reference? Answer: 0.986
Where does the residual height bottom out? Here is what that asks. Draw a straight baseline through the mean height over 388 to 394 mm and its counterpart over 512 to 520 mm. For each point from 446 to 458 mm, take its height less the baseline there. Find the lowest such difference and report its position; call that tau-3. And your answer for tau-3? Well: 453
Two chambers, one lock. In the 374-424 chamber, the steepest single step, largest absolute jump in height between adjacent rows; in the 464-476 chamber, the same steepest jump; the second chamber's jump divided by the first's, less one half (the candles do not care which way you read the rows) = -0.1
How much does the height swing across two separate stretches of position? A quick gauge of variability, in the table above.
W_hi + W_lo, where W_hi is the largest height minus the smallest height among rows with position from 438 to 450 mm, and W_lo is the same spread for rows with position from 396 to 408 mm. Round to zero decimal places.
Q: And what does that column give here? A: 7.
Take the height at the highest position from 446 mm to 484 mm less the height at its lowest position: 1.8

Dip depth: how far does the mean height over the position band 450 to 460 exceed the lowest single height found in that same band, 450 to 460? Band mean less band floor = 1.5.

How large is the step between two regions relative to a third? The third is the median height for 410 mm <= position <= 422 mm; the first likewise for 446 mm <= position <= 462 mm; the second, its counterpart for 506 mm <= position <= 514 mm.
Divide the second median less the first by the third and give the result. -0.40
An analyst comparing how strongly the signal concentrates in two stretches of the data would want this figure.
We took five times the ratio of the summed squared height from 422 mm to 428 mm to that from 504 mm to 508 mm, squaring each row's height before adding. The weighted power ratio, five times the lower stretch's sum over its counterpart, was 52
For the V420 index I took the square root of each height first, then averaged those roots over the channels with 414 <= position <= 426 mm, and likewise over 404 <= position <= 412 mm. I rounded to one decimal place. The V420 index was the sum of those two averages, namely 15.9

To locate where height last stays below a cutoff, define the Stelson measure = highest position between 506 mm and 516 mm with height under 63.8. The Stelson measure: 515 mm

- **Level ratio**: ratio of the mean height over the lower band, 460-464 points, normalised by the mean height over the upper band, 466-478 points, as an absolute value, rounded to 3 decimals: 1.005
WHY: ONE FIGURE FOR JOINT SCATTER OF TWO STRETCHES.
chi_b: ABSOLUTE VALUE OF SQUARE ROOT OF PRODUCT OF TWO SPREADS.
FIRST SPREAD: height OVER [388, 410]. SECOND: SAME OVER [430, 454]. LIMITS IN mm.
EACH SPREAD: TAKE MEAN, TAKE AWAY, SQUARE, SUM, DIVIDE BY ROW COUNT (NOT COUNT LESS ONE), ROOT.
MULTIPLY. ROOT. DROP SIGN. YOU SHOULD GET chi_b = 1.1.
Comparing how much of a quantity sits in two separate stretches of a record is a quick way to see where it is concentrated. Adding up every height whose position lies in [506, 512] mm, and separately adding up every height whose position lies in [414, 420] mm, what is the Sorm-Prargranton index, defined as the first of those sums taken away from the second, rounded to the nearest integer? 90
